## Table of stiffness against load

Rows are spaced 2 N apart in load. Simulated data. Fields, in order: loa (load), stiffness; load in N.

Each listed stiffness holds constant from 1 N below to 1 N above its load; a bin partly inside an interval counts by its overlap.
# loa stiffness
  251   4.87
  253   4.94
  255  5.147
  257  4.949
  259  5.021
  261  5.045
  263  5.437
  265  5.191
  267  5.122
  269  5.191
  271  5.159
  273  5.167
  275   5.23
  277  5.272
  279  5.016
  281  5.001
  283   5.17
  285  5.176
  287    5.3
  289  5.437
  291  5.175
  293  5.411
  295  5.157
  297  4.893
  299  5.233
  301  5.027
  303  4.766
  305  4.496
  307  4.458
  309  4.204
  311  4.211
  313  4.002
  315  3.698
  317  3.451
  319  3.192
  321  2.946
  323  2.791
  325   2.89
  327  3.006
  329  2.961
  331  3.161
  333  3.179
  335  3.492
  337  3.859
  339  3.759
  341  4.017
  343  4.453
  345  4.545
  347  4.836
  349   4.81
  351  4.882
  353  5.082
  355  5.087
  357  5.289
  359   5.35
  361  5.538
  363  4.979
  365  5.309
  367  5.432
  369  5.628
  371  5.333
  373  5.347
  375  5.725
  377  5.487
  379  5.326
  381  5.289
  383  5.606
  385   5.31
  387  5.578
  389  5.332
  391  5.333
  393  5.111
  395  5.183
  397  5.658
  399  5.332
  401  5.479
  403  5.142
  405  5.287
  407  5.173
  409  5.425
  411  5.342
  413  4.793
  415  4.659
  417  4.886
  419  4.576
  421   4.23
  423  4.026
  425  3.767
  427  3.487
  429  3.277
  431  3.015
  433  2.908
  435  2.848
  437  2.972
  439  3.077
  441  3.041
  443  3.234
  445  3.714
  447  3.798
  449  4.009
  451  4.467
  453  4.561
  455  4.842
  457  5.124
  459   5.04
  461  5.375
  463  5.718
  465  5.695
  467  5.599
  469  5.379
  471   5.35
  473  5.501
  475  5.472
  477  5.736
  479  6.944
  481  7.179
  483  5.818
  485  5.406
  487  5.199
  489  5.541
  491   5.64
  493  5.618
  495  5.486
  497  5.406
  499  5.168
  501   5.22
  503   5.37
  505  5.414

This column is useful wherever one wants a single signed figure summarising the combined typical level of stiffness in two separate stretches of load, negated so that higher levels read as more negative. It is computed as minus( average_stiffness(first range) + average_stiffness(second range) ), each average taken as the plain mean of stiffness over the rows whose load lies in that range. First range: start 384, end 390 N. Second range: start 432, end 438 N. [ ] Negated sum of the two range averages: -8.3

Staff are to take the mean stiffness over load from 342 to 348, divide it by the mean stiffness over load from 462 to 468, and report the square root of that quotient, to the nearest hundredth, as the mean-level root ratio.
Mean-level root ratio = 0.90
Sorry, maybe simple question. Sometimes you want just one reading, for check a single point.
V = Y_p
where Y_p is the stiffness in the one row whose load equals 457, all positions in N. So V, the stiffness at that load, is 5.124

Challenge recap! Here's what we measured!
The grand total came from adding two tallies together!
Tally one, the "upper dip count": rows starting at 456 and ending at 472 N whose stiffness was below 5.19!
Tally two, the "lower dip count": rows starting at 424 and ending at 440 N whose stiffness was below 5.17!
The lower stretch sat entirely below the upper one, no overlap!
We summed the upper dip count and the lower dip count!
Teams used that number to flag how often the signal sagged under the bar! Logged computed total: 10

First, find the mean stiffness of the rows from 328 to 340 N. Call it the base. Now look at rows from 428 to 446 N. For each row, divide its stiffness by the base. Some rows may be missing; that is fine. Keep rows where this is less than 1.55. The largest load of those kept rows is 445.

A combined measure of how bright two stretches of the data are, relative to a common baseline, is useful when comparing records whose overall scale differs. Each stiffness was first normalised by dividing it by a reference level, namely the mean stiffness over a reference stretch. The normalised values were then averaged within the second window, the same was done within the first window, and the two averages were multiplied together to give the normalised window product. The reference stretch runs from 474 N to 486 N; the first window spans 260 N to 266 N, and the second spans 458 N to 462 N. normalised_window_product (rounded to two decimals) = 0.73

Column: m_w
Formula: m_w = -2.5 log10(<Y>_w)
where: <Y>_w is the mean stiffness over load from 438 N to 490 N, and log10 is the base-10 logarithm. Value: -1.75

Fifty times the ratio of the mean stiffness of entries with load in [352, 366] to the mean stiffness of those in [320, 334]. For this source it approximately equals 87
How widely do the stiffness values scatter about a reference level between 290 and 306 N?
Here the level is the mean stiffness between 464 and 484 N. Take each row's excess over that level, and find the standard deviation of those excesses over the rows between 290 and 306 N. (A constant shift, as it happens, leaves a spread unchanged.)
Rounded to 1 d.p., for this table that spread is 0.3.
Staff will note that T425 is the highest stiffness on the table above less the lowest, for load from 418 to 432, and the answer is 1.6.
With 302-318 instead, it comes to 1.3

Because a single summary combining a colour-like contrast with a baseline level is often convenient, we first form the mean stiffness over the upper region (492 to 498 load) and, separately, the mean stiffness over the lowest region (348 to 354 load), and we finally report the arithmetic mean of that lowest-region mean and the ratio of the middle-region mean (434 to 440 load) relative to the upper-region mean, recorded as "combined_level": 2.73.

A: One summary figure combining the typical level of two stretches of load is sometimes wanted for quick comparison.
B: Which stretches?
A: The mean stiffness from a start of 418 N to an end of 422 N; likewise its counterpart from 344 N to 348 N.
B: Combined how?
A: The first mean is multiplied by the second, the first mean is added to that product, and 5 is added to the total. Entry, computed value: 30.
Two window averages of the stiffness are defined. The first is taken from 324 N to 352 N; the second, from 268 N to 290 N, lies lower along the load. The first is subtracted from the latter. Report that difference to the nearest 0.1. 1.3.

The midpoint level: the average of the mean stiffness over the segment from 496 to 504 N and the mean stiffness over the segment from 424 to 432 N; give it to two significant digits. 4.3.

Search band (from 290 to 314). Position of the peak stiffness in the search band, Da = 293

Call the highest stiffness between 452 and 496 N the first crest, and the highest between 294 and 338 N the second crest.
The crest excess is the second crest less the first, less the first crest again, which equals -9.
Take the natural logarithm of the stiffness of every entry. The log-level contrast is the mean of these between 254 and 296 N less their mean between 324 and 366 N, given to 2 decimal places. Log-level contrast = 0.21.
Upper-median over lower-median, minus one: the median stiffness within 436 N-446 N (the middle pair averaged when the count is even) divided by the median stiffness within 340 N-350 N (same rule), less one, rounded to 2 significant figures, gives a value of -0.32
